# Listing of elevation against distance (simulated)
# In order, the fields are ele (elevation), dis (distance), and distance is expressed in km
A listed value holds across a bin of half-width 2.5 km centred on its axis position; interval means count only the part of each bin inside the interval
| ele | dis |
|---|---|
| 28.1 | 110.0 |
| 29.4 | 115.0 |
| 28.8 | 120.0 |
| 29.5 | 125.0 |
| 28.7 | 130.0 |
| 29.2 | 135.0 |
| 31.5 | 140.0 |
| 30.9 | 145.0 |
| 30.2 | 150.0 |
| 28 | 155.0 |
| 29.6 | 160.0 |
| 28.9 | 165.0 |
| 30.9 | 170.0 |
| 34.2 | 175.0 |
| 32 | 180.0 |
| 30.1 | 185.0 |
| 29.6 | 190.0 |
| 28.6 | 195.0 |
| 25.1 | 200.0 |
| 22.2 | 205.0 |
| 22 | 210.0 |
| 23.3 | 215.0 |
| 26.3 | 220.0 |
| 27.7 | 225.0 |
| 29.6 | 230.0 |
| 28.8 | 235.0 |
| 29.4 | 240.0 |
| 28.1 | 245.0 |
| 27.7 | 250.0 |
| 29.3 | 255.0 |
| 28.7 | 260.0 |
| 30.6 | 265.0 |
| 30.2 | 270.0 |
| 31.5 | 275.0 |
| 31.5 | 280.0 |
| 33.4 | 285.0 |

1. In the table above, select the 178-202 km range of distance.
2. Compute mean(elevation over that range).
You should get 29.1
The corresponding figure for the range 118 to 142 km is 29.5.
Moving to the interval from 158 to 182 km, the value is 31.1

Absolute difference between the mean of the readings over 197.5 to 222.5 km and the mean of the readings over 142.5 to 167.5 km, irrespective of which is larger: 5.7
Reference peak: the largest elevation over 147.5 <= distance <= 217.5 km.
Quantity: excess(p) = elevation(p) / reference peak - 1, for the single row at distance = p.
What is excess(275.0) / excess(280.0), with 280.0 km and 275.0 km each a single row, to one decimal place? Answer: 1.0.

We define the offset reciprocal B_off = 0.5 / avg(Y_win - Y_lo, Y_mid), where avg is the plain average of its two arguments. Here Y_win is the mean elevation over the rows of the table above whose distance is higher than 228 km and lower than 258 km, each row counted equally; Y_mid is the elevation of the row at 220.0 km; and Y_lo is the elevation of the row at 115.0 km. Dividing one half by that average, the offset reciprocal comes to 0.039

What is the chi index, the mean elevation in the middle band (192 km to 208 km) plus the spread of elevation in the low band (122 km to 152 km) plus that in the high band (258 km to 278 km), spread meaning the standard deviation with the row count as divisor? 27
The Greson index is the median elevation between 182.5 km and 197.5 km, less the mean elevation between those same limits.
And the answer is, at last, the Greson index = 0.17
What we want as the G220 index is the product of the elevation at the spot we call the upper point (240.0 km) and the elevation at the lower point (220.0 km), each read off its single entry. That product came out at 773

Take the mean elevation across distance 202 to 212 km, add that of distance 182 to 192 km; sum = 52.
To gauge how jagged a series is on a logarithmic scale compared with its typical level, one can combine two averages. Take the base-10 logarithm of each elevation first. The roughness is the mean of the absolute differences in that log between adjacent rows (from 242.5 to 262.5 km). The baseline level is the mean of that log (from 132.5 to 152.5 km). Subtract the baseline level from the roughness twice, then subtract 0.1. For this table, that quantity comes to -3.05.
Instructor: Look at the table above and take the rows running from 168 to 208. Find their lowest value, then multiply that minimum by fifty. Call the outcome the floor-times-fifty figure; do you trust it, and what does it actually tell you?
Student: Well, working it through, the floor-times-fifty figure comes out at 1110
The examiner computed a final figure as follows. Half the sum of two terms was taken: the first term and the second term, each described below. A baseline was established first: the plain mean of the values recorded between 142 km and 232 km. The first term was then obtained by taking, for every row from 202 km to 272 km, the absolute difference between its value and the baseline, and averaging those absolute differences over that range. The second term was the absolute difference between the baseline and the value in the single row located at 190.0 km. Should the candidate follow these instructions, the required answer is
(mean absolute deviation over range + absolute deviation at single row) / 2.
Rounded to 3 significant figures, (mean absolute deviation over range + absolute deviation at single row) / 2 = 1.70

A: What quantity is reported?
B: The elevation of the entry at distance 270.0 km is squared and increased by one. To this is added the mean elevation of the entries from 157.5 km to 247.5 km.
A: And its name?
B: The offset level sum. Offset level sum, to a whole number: 941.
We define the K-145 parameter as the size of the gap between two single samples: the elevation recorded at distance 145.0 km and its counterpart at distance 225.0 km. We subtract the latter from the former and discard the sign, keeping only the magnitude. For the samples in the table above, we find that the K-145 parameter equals 3.2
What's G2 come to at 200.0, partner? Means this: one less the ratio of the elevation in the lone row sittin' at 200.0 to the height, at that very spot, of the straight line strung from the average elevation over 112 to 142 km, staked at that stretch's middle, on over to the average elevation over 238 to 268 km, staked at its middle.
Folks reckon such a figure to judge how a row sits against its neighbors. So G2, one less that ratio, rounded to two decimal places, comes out 0.14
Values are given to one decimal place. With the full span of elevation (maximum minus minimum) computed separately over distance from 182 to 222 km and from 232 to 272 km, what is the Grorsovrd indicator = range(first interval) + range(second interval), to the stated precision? 11.0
